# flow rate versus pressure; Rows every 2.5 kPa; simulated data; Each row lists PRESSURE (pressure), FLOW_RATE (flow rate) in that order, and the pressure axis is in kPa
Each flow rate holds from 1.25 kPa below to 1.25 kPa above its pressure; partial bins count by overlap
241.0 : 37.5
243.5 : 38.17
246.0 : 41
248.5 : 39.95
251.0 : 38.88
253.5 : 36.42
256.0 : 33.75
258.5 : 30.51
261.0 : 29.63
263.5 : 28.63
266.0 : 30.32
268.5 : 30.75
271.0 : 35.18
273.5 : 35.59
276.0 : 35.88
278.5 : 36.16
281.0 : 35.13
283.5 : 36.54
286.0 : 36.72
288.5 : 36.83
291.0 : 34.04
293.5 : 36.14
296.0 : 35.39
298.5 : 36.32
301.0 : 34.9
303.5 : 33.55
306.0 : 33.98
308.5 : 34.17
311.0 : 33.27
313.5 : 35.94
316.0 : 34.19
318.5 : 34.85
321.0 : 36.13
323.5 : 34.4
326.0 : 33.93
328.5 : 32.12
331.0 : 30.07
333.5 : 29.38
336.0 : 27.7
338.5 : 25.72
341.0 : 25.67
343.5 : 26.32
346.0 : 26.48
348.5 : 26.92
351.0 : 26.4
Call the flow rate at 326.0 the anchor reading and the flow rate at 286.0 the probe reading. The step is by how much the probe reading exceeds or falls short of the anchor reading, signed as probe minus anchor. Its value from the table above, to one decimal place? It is 2.8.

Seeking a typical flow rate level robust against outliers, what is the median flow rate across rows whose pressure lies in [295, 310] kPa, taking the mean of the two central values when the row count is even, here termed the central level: 34.5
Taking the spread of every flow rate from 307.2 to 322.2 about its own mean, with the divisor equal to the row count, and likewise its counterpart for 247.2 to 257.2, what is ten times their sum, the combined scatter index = 34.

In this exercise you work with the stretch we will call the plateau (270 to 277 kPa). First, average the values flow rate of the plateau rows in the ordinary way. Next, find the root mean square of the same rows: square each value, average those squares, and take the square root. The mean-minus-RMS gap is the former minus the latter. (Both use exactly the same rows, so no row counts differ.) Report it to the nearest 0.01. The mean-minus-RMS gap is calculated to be 0.00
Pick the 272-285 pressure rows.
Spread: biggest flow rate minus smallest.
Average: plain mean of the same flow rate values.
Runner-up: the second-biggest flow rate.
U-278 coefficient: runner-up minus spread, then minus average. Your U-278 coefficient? -1.1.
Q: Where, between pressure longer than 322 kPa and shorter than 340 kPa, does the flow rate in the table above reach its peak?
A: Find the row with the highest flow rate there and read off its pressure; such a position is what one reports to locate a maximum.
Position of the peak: 323.5 kPa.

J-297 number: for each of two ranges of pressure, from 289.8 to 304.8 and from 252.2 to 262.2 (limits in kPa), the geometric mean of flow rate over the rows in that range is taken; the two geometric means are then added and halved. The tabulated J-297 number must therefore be 33.8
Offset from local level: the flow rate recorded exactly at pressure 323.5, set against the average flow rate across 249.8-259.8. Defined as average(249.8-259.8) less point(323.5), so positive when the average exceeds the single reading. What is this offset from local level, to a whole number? 0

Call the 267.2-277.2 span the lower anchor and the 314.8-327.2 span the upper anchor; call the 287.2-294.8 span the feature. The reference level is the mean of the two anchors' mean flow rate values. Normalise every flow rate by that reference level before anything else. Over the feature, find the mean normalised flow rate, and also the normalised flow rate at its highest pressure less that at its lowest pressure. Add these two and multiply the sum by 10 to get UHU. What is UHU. 10.1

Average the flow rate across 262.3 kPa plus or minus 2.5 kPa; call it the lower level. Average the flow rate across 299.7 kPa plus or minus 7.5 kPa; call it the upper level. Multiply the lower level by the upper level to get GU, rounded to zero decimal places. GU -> 1021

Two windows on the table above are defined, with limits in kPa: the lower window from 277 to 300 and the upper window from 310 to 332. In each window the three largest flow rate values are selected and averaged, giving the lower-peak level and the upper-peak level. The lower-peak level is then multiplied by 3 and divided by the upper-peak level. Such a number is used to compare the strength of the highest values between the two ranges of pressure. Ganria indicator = 3.09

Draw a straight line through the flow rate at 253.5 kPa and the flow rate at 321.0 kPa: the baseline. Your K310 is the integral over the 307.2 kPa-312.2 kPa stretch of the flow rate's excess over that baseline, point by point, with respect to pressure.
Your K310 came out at -12.3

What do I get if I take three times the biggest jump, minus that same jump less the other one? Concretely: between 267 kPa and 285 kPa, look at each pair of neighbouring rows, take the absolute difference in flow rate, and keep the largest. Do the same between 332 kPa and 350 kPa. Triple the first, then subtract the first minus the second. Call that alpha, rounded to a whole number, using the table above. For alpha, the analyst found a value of 11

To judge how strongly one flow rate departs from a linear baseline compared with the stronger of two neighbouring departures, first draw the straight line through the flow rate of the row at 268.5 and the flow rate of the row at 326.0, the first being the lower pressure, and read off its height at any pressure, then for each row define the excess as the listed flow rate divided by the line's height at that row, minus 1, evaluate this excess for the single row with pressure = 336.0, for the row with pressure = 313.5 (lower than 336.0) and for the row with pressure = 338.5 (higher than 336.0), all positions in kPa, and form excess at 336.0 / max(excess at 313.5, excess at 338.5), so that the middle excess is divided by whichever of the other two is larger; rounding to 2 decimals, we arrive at -2.42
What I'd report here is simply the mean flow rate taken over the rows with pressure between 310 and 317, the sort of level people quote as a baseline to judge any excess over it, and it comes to 34.5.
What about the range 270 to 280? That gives 35.7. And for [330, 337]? 29.1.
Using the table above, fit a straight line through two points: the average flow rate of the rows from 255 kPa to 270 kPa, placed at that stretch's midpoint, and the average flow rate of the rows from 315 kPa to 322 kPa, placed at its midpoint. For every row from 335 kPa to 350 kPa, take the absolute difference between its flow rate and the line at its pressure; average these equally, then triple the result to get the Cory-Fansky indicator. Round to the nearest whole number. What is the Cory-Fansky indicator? 31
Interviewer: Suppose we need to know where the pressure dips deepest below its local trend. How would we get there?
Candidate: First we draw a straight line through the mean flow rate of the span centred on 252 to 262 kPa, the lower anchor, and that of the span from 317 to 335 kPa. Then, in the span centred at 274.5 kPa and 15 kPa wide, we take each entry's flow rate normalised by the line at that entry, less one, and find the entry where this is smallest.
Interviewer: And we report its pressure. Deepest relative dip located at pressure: 268.5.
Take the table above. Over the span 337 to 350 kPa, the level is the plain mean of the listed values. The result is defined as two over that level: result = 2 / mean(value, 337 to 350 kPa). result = 0.076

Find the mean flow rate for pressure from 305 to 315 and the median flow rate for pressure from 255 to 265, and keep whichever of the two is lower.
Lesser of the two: 30.1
